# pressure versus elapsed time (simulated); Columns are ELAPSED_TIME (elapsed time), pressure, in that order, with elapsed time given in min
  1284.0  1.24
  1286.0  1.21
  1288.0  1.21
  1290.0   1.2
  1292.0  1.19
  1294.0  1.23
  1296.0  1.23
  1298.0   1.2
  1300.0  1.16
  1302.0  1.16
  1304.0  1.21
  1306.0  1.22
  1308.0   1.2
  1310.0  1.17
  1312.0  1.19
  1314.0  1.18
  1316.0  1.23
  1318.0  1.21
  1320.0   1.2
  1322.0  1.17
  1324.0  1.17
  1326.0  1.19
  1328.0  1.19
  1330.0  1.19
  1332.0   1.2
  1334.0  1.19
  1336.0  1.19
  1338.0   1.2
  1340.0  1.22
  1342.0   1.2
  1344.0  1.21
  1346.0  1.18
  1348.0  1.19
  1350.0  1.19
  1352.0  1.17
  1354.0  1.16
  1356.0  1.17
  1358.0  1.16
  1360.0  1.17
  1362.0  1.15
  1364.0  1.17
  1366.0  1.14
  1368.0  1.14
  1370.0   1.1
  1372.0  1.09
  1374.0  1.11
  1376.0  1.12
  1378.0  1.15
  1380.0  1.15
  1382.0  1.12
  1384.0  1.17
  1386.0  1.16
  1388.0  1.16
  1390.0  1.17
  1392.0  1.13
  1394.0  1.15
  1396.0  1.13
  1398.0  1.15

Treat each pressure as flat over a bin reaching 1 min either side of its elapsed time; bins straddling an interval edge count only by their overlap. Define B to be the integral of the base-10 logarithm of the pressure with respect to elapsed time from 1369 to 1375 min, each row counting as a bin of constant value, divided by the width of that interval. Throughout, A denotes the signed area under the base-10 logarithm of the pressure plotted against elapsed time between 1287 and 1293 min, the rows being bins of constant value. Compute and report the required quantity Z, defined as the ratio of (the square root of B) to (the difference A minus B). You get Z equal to 0.47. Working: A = 0.48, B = 0.041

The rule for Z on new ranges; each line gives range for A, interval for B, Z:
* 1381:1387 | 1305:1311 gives 0.98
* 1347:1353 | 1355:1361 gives 0.70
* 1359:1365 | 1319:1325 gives 0.83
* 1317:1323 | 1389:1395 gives 0.62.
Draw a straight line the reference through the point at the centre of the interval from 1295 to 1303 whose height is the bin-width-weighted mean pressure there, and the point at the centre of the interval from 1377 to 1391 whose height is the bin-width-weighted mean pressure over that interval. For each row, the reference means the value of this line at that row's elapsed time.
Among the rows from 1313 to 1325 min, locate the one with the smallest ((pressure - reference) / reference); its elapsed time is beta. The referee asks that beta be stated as 1322.0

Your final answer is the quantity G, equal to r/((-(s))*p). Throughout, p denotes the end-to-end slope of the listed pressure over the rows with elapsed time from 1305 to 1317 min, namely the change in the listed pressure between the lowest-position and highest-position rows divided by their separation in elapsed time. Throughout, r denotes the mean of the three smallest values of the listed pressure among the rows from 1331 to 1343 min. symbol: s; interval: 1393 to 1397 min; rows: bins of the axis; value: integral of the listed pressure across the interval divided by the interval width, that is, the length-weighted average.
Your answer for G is -1047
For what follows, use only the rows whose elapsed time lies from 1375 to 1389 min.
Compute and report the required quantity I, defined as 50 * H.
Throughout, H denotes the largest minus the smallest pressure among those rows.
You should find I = 2.5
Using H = 0.050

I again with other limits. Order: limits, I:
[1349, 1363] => 2.0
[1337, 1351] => 2.0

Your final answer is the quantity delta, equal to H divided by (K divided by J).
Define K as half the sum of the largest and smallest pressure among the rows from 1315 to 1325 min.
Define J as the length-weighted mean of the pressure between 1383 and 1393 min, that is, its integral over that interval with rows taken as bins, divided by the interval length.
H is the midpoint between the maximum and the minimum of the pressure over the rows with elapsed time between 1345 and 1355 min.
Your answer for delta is 1.13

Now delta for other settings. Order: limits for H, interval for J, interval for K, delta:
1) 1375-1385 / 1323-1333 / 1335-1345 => 1.13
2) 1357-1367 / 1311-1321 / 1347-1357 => 1.18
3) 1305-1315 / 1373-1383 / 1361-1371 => 1.19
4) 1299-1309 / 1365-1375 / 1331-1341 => 1.10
